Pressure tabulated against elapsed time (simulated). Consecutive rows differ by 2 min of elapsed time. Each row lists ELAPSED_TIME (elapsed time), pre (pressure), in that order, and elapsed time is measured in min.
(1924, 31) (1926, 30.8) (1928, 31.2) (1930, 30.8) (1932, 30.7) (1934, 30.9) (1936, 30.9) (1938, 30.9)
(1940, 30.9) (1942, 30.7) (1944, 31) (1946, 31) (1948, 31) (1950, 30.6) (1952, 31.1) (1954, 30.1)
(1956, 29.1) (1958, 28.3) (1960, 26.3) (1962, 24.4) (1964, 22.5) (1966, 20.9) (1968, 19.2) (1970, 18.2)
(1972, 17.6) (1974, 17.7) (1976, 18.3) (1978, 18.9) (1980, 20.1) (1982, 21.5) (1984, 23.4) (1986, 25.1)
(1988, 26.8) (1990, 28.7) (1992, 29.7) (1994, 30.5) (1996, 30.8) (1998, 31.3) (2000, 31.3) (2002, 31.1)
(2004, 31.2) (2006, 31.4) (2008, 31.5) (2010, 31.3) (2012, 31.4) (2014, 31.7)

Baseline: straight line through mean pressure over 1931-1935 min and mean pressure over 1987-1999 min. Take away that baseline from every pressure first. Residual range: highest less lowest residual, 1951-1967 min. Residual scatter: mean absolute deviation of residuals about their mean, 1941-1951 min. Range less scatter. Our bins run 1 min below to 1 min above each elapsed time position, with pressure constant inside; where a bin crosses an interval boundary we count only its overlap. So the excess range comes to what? 10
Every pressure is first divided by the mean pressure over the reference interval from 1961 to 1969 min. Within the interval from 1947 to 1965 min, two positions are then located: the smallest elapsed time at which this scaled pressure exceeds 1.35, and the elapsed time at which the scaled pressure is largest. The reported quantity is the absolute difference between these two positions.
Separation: 4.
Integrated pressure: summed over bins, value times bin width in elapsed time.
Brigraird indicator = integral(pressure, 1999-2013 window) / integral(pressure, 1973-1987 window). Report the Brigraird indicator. 1.51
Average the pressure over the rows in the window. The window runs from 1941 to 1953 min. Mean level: 31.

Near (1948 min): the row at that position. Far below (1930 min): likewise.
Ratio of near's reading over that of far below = 1.01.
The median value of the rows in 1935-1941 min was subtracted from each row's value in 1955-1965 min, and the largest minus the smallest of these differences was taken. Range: 6.6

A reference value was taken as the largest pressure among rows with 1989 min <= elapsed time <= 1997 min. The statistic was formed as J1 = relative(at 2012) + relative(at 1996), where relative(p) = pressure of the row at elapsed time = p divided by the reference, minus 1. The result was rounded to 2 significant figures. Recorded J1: 0.019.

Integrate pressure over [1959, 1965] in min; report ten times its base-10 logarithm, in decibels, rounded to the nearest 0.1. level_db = 21.7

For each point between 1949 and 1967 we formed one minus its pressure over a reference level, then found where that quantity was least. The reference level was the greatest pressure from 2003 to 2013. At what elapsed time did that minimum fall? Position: 1952 min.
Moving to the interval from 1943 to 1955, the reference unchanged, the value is 1952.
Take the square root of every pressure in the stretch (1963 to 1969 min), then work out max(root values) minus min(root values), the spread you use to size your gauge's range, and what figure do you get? 0.36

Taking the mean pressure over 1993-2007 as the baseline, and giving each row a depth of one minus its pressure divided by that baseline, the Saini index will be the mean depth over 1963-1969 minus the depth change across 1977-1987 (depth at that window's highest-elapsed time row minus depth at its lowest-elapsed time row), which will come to 0.53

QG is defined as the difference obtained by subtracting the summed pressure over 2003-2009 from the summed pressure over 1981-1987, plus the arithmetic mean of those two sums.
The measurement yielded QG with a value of 58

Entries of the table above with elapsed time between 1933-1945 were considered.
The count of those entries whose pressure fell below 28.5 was 0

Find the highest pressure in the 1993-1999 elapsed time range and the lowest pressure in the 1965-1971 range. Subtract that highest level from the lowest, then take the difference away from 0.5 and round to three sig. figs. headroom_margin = 13.6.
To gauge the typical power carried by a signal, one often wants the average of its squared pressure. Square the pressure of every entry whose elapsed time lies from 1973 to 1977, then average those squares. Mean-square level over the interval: 324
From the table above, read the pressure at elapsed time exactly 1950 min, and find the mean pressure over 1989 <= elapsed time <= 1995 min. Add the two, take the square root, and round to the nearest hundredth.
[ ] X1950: 7.76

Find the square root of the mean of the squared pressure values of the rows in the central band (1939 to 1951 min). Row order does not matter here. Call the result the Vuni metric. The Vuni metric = 31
